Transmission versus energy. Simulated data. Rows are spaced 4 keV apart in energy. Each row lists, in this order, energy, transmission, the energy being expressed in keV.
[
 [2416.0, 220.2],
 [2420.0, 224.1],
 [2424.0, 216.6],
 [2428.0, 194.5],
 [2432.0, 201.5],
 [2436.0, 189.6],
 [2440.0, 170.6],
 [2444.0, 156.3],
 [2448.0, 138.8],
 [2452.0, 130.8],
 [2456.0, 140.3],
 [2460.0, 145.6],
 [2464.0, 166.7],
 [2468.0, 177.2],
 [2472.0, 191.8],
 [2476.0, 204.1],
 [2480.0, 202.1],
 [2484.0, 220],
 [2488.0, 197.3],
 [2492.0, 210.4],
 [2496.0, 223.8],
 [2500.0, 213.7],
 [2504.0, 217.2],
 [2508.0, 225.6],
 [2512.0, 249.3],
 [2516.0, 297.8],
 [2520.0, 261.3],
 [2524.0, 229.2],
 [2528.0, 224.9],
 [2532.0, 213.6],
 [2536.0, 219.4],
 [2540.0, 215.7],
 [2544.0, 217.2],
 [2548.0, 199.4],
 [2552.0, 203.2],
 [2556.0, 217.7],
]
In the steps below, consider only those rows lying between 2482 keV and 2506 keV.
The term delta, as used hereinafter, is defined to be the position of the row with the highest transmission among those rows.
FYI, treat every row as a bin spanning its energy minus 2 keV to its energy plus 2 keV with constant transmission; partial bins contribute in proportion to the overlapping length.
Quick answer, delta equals 2496.0 keV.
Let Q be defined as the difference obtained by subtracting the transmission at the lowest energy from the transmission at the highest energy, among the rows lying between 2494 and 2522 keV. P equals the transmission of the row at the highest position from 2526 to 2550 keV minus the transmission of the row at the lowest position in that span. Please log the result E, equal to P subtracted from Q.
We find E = 63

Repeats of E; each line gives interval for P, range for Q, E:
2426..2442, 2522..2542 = 10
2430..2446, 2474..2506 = 58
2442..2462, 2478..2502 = 22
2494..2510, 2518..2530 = -38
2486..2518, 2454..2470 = -64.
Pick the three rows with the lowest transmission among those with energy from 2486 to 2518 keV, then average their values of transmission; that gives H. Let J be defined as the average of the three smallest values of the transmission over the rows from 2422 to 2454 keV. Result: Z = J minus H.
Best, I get -65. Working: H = 207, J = 142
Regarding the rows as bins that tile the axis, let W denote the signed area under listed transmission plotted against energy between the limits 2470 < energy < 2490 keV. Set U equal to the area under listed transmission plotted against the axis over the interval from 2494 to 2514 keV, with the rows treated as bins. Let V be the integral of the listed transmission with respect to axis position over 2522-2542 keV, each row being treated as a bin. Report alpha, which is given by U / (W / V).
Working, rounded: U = 4518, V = 4411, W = 4061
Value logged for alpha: 4908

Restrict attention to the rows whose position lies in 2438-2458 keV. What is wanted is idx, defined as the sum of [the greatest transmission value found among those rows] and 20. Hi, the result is 191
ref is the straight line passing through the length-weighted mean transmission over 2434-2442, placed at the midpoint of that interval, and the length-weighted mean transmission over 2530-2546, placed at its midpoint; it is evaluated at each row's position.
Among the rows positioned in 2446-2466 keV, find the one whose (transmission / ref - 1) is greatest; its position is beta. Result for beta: 2464.0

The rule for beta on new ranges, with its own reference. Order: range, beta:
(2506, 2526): 2516.0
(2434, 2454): 2436.0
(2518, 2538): 2520.0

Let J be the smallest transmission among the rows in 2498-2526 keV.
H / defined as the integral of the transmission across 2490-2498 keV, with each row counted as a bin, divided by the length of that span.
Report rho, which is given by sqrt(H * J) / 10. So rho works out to 22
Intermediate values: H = 217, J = 213.7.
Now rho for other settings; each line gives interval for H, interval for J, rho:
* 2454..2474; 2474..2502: 18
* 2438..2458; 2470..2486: 17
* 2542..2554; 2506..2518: 22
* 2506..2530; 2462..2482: 20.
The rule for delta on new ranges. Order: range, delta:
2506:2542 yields 2516.0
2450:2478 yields 2476.0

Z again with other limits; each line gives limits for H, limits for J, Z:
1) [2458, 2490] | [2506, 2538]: 56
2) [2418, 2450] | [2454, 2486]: -4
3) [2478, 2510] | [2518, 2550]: 6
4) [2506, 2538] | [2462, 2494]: -41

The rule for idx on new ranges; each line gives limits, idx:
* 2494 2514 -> 269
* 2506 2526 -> 318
